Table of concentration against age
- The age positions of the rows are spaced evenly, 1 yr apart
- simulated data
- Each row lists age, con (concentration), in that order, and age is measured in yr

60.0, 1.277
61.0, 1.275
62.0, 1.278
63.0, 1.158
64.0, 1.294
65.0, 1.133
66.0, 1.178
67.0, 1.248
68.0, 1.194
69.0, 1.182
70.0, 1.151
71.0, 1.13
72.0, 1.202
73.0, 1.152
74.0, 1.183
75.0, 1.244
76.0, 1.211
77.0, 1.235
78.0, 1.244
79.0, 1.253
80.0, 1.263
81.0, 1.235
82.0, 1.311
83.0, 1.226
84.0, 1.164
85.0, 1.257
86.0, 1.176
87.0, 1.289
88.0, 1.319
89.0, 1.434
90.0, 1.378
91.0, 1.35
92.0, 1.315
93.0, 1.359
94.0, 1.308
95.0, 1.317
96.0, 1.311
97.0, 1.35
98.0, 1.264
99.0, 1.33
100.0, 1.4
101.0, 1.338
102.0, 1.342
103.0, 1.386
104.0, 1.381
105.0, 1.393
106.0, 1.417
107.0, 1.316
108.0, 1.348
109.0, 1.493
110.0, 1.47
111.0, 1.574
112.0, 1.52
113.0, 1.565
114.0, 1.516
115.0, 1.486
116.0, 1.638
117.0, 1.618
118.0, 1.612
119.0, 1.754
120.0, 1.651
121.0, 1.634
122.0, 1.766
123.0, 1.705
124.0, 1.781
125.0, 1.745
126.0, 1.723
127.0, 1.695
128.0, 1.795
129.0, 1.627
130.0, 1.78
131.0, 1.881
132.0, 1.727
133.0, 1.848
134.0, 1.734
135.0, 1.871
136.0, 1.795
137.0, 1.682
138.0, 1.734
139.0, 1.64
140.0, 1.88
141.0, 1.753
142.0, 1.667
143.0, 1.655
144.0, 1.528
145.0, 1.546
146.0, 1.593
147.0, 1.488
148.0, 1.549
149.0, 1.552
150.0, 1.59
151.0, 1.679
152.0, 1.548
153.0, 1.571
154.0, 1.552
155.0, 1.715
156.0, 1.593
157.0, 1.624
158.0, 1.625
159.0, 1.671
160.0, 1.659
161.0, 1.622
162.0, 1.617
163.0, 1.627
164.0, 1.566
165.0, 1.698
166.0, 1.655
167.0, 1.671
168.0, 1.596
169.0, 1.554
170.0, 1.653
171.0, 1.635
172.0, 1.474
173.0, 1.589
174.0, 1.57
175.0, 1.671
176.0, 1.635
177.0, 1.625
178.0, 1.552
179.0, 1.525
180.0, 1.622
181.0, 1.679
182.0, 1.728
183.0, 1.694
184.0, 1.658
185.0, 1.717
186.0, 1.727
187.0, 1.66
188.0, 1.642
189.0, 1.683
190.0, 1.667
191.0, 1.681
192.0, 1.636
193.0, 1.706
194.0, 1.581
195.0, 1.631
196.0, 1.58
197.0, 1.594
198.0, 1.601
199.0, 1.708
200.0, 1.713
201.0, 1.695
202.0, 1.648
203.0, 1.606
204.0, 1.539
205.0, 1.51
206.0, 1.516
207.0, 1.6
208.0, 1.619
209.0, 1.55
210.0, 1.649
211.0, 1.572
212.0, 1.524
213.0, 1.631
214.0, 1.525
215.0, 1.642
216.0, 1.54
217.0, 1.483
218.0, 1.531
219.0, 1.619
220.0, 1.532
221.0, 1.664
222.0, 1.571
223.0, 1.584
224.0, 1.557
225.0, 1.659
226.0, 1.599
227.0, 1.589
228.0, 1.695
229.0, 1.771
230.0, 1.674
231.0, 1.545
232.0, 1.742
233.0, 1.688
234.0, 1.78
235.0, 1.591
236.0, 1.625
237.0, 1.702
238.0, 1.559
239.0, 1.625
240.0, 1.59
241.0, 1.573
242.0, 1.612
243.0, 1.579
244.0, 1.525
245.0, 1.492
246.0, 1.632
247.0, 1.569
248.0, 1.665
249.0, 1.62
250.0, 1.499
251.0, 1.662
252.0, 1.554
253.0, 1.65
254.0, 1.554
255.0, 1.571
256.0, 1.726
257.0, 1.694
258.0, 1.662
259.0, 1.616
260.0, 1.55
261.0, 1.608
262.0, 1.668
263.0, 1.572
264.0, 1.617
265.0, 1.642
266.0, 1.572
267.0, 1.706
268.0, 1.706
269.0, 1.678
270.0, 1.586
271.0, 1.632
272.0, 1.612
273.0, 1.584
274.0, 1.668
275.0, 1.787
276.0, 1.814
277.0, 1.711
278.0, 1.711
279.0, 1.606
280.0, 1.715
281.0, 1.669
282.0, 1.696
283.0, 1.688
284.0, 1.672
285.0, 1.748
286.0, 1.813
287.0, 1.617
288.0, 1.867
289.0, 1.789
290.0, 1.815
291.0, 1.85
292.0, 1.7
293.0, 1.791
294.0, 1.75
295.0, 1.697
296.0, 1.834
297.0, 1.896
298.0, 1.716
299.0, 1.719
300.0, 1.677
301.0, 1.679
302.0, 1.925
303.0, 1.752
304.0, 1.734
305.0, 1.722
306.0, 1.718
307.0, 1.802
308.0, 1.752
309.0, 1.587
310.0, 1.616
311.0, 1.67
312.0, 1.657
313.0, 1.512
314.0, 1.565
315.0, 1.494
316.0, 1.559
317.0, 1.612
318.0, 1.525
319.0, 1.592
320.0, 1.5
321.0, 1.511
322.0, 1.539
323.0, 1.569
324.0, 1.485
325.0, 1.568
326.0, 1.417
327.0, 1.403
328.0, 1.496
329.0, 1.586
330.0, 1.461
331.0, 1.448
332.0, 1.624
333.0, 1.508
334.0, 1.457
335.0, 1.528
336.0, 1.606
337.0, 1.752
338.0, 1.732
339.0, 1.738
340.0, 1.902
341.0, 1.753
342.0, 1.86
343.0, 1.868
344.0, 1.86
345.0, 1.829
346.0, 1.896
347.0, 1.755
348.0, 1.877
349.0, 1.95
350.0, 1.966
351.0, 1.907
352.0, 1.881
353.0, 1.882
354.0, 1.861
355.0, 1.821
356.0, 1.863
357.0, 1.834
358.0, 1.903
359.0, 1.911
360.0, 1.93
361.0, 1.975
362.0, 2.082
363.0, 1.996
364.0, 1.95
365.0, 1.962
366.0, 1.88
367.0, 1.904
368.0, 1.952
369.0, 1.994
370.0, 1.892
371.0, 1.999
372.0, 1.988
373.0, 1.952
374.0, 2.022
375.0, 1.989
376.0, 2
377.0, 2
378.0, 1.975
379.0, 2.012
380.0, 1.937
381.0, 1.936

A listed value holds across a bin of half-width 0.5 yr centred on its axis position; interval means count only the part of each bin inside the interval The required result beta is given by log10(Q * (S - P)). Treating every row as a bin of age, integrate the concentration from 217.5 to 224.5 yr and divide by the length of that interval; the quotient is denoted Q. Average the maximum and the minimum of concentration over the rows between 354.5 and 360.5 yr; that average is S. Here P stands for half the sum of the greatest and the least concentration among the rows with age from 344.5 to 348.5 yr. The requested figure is -1.10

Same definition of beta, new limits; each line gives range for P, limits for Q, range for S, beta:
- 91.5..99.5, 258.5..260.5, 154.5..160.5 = -0.27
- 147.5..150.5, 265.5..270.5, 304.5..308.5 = -0.50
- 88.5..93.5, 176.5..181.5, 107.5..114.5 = -0.86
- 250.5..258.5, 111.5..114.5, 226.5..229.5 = -1.21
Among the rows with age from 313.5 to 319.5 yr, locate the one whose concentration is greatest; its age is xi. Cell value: 317.0 yr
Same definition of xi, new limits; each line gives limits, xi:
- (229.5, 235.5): 234.0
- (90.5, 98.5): 93.0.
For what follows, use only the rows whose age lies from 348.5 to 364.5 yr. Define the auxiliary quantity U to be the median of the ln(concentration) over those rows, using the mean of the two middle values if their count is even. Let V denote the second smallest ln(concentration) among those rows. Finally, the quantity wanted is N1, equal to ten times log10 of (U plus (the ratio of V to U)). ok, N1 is 2.00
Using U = 0.647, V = 0.606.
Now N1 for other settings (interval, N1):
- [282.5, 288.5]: 1.74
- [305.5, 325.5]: 1.28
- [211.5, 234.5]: 1.36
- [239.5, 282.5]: 1.21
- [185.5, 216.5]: 1.27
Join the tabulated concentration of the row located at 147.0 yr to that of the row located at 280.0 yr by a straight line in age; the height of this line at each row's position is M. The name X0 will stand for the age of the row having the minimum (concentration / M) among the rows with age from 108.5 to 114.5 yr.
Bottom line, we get 110.0 yr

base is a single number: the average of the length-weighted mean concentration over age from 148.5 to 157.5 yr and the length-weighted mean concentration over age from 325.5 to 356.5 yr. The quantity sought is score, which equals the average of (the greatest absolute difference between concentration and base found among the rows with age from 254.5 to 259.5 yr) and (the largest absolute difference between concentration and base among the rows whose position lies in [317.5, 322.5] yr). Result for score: 0.129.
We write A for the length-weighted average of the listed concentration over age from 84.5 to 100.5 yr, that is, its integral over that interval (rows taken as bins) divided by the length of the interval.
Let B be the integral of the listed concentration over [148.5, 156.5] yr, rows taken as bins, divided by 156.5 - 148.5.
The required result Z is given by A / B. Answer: 0.83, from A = 1.32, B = 1.60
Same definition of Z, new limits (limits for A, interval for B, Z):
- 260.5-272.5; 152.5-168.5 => 1.00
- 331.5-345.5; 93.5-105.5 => 1.28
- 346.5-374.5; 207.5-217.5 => 1.22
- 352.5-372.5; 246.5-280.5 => 1.18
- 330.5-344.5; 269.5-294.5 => 0.98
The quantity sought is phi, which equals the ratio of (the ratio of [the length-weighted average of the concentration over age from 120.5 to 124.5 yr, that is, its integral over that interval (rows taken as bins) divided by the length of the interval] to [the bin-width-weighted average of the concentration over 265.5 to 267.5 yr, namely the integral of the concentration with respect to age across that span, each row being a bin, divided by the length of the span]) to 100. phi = 0.0105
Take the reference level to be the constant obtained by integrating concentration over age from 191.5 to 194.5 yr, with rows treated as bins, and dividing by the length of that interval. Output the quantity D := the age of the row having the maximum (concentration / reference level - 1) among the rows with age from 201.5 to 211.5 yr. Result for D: 210.0 yr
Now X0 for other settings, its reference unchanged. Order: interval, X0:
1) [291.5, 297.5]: 295.0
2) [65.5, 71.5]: 71.0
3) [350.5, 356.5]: 355.0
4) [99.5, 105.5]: 101.0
